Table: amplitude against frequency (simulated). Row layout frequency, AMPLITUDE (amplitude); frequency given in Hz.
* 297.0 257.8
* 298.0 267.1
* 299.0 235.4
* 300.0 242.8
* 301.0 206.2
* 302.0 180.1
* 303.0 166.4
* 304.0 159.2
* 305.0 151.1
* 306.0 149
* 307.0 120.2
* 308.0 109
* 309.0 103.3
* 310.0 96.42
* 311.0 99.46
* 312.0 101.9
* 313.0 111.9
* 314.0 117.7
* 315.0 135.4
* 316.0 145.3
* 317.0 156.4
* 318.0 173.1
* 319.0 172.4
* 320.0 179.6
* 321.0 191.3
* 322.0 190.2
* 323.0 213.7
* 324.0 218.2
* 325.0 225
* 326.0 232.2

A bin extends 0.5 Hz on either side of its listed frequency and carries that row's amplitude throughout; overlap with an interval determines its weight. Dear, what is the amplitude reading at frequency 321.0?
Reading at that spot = 191.3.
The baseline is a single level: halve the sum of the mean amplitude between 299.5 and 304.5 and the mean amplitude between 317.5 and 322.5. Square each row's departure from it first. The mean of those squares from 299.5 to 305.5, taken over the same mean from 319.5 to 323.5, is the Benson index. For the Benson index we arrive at 4.7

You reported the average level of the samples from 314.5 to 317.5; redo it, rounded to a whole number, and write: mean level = 146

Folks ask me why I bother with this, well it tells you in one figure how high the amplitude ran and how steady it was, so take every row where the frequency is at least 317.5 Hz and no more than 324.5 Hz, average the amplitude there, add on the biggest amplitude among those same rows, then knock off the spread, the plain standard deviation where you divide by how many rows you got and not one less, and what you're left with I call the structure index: 392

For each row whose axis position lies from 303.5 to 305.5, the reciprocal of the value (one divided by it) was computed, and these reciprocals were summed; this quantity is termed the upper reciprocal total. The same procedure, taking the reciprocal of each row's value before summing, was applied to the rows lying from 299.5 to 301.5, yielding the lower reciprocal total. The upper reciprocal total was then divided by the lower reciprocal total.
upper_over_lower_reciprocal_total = 1.4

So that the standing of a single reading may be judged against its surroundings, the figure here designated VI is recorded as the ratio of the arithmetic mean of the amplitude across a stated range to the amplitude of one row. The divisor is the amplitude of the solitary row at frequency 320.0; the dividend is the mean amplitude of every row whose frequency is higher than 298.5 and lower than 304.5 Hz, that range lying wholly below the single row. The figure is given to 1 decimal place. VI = 1.1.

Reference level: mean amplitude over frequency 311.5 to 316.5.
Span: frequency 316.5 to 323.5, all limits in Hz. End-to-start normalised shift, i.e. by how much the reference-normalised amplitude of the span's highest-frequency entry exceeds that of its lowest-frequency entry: 0.47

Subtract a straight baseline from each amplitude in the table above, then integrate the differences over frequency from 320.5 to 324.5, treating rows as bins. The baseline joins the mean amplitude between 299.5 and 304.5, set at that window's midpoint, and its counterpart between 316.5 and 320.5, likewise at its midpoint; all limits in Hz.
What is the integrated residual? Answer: 152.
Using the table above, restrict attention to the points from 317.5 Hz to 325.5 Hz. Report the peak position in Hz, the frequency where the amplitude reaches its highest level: 325.0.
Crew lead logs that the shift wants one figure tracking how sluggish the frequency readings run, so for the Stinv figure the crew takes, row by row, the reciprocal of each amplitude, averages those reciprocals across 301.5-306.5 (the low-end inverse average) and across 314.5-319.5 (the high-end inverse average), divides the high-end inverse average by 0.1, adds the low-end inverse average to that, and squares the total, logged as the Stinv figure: 0.0050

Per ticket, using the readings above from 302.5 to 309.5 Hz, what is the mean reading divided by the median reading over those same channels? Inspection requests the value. 0.92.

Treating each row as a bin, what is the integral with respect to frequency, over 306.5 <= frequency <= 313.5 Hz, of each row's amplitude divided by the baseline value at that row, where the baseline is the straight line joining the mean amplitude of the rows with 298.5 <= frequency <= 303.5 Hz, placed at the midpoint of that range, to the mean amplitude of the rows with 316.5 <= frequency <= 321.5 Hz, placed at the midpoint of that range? 3.9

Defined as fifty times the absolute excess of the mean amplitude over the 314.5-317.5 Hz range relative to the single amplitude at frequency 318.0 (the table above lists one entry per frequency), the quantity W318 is 1370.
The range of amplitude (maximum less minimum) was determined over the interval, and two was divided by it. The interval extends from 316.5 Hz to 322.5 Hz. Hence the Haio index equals 0.057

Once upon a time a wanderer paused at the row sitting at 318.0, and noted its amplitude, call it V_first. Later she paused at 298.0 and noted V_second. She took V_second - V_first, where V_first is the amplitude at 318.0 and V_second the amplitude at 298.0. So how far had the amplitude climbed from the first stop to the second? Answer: 94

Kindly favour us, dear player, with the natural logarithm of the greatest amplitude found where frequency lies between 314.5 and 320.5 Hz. 5.2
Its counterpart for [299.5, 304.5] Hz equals 5.5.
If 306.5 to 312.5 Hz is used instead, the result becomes 4.8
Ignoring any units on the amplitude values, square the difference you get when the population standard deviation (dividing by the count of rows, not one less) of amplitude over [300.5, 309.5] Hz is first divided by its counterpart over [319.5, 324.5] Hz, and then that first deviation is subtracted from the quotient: 886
